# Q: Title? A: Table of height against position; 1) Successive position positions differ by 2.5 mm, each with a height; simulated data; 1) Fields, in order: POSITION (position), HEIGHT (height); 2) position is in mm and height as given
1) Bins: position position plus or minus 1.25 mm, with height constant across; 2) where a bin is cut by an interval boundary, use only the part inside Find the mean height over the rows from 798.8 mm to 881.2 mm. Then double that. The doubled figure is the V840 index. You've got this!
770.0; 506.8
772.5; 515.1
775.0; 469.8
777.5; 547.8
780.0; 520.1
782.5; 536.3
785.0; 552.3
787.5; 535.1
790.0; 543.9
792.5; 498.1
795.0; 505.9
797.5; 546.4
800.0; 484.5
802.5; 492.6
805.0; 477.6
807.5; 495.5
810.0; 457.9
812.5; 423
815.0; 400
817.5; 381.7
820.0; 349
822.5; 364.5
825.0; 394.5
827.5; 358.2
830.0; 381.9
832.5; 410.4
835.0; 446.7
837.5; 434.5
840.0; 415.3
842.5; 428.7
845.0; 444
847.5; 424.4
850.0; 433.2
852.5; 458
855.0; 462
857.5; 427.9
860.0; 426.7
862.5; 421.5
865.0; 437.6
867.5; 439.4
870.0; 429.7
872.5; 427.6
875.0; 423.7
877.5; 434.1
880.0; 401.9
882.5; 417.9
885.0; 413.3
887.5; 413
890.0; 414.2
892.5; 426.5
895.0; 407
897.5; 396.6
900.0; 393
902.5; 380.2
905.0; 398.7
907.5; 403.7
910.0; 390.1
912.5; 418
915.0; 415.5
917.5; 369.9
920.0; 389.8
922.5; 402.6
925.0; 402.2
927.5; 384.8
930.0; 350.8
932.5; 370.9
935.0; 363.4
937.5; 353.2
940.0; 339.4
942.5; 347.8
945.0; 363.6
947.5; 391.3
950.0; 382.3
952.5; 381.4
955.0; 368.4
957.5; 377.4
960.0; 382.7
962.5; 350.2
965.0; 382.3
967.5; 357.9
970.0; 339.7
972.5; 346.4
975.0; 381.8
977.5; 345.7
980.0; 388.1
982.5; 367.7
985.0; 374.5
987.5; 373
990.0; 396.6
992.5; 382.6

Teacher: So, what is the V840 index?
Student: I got 854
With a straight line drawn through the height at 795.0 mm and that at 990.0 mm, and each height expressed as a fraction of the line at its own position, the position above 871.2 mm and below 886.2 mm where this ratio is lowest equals 880.0 mm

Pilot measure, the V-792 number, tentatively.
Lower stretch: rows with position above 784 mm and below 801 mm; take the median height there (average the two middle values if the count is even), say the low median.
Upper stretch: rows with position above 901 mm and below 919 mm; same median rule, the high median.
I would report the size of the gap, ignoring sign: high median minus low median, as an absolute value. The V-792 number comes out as 136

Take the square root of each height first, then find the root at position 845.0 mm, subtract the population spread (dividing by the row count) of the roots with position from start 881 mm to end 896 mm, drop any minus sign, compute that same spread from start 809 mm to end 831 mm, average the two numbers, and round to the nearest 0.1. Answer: 10.9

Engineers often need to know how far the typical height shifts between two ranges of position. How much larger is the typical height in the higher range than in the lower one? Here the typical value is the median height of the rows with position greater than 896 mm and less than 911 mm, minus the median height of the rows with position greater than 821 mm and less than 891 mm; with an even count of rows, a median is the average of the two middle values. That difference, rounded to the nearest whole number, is -31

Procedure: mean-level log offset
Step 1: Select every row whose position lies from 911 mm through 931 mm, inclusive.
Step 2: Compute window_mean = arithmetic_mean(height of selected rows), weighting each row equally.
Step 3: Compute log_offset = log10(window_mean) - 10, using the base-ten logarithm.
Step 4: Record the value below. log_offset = -7.41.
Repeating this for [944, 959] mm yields -7.42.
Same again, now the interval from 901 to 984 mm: -7.43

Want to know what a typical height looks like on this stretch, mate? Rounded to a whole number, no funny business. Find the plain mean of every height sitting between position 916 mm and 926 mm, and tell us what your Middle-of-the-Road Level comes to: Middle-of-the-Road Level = 391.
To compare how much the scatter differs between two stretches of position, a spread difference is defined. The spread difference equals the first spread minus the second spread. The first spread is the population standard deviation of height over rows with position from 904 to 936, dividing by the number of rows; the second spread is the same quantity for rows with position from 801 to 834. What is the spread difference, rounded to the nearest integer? -29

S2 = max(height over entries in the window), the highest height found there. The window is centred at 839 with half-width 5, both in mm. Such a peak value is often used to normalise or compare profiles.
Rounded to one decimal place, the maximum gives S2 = 446.7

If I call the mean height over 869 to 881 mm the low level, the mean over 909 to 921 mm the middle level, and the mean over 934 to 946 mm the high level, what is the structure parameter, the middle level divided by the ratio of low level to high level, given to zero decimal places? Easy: 331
